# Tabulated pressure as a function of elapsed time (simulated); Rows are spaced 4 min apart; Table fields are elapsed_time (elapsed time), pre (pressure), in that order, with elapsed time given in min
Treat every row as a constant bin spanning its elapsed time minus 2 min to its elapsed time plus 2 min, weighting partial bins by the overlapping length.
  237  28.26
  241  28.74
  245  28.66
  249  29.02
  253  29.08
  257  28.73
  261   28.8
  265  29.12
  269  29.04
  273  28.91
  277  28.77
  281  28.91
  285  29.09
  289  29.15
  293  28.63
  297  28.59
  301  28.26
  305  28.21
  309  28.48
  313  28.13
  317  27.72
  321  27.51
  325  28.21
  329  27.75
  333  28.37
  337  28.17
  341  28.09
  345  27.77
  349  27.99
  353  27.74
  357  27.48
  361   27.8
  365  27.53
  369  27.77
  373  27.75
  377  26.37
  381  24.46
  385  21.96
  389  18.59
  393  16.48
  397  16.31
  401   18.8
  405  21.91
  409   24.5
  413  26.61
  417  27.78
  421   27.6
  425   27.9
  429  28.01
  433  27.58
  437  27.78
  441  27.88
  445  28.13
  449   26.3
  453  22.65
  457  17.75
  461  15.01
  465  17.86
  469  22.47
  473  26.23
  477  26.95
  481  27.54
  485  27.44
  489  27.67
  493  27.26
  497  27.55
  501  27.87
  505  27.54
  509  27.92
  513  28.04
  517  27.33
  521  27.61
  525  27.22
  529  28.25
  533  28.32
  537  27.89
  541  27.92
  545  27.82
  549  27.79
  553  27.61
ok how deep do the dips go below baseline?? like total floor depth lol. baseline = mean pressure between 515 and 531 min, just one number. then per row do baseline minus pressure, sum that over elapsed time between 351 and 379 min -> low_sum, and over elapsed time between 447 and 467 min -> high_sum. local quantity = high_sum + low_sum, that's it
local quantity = 39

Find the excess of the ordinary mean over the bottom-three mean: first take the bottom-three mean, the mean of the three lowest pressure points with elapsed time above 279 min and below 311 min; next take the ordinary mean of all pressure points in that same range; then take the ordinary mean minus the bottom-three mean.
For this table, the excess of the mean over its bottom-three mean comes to 0.35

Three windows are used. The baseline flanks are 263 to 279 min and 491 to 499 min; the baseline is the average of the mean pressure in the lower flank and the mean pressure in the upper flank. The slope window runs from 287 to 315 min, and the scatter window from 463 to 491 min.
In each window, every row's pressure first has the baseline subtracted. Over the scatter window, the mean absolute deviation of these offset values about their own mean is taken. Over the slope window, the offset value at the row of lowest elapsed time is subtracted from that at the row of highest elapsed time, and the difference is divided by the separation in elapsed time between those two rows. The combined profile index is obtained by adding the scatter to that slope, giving 3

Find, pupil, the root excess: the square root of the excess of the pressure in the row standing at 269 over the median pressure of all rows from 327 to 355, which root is 1.02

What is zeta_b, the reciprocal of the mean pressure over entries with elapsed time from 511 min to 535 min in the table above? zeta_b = 0.036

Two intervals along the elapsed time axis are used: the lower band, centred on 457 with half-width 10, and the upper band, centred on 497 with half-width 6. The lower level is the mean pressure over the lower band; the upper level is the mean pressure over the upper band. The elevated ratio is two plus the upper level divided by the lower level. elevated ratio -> 3.38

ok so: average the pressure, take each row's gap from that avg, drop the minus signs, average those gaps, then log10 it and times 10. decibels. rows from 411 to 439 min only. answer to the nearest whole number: -5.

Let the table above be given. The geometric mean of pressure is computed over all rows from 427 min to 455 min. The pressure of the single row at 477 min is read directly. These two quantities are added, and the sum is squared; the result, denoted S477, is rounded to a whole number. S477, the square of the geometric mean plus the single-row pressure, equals 2893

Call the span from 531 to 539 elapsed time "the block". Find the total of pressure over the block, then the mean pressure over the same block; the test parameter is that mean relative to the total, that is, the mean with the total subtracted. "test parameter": -28.1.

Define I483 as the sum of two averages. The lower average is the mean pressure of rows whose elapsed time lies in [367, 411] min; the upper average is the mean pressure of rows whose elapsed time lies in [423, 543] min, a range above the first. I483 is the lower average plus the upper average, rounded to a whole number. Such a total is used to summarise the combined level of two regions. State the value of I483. 48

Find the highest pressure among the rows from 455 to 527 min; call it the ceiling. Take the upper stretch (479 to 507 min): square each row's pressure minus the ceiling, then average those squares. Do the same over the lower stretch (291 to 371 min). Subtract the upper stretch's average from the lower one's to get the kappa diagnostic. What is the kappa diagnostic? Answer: 0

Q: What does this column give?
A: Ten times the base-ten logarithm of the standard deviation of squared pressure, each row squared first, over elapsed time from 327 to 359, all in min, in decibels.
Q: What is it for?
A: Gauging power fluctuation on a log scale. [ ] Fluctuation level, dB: 12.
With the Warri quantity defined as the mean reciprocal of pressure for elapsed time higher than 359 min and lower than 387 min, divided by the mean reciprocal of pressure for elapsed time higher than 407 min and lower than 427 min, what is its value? 1.03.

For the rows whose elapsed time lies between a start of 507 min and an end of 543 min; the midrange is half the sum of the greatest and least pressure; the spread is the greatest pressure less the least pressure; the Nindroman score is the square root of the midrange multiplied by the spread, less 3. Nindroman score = 2.5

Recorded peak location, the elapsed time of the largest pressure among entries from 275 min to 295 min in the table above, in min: 289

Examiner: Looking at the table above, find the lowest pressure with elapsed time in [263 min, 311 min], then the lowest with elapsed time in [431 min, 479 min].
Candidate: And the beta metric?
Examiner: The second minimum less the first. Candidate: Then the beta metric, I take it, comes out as -13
